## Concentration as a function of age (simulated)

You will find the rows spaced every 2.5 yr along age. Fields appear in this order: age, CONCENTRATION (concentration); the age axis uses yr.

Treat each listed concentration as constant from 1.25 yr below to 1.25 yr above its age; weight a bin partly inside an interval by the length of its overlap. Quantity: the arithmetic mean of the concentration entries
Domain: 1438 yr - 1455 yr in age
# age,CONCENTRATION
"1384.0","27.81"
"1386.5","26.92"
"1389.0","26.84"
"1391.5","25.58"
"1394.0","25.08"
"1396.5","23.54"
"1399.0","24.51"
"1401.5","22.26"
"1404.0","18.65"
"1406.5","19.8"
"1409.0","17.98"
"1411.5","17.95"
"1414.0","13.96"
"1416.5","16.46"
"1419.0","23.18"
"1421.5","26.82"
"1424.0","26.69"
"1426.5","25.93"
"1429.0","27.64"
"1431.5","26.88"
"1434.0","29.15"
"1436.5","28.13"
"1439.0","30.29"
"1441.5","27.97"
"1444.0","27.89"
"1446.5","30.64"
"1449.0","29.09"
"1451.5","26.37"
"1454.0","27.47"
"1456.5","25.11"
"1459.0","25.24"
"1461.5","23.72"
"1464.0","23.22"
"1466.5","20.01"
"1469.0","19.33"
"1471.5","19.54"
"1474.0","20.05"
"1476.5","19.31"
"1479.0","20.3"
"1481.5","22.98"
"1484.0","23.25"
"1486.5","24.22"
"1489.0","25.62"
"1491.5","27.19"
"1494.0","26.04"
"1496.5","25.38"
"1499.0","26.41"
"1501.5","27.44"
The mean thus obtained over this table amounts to 28.5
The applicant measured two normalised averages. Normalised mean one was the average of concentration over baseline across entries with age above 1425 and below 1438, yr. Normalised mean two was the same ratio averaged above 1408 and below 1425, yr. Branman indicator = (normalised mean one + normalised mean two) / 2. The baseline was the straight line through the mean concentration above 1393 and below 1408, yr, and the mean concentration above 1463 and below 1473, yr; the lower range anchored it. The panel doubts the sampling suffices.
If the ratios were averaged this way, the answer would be 1.11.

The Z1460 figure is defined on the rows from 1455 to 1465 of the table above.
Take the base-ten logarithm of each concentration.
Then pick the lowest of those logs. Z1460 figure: 1.37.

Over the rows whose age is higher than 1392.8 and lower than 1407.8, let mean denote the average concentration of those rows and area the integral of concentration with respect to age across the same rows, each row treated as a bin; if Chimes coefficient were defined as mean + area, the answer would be 357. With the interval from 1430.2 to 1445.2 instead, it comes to 454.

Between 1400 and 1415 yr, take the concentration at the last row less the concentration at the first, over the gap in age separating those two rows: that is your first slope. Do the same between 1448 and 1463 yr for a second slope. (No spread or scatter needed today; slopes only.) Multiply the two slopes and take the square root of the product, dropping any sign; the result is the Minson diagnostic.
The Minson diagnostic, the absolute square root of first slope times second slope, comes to 0.53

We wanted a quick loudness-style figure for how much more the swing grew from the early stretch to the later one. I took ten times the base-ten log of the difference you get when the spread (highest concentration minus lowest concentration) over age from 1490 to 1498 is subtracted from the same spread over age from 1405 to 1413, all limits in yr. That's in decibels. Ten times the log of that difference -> -14.0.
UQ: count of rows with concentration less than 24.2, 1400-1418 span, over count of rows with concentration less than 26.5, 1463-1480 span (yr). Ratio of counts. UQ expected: 1.0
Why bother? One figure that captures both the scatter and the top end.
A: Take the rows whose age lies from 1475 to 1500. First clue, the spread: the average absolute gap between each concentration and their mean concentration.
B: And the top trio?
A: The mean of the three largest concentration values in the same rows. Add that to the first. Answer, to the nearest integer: 29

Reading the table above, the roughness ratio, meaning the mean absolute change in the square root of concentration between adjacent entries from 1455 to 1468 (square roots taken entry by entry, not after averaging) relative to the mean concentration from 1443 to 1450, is 0.0048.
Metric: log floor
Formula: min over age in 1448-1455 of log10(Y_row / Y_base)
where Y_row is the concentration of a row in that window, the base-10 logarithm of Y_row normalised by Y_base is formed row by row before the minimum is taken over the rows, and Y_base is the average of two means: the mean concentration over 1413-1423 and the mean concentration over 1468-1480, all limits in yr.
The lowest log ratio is 0.12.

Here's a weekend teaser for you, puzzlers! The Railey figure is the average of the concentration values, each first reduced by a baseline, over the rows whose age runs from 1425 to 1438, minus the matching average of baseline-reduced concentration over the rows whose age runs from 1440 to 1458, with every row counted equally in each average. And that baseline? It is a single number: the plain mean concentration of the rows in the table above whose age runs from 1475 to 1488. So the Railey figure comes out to 0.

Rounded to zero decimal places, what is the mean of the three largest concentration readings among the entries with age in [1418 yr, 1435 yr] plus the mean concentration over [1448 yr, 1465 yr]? 54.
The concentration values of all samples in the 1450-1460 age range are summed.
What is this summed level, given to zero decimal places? 104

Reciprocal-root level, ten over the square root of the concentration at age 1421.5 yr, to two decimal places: 1.93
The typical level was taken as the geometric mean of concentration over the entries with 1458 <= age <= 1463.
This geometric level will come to 24.5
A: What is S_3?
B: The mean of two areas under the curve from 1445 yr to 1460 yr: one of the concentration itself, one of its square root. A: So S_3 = 244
